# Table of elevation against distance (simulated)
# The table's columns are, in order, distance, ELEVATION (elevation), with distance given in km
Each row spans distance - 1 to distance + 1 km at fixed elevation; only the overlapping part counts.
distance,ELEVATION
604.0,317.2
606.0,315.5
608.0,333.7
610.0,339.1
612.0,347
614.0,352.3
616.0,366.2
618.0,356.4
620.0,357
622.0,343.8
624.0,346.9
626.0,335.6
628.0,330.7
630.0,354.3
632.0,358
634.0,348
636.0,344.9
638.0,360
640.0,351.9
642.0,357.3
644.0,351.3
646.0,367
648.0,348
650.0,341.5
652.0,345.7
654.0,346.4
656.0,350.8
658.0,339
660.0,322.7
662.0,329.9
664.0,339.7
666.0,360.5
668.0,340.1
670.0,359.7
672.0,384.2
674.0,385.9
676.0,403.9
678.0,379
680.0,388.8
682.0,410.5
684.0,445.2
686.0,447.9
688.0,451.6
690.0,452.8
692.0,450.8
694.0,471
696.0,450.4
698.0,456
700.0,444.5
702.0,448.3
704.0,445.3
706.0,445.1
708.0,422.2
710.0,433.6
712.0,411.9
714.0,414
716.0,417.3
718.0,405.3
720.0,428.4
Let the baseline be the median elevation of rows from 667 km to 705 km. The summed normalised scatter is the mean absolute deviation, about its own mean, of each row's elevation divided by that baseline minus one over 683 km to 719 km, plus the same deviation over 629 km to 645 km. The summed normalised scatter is 0.043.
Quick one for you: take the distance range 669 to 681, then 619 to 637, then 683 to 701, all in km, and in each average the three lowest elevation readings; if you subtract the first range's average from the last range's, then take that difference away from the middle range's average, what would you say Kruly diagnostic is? 265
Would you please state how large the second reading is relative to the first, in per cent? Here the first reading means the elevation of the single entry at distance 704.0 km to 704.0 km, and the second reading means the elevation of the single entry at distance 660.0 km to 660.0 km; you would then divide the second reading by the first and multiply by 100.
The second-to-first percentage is 72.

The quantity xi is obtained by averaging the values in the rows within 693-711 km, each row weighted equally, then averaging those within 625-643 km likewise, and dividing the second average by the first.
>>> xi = 0.782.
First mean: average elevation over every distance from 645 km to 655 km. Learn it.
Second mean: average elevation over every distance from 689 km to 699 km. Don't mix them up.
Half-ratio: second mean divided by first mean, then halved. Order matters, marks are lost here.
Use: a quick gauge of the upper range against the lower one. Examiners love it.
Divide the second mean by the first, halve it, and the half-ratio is 0.65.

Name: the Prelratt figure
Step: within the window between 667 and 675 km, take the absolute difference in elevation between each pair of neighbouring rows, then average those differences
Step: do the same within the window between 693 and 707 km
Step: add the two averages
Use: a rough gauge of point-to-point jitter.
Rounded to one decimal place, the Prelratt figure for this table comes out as 22.7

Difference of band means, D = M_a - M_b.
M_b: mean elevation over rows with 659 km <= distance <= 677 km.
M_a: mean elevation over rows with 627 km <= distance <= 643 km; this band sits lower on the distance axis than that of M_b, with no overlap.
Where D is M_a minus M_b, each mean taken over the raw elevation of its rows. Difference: -8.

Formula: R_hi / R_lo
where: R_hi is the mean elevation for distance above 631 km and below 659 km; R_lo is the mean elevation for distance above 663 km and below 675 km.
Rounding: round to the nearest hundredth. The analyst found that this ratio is 0.97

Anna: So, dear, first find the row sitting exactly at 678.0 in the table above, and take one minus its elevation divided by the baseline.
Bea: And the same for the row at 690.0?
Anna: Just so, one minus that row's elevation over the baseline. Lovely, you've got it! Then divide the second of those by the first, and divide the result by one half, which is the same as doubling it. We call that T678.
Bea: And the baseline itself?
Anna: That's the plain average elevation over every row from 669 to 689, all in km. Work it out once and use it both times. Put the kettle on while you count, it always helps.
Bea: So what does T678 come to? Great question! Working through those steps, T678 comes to -3.53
